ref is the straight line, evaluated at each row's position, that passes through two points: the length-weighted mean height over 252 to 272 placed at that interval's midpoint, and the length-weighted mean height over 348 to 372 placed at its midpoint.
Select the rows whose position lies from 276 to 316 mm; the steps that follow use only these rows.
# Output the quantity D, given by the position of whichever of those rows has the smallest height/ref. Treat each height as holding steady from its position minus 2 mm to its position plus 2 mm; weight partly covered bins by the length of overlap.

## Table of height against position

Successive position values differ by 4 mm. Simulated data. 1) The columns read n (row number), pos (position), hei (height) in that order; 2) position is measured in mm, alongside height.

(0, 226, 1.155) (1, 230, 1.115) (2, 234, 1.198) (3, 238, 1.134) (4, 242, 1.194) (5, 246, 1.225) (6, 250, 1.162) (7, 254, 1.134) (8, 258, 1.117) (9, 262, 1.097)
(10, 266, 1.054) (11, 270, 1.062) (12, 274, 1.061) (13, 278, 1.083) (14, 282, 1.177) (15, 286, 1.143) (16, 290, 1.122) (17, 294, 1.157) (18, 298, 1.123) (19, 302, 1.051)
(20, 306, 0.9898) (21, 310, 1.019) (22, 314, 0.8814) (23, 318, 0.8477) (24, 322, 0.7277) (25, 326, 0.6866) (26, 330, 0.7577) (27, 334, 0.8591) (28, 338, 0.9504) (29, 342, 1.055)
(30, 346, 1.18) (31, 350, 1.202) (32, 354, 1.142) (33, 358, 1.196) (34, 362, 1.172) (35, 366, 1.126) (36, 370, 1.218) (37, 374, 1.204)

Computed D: 314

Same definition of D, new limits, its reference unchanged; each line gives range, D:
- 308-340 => 326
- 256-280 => 266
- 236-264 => 262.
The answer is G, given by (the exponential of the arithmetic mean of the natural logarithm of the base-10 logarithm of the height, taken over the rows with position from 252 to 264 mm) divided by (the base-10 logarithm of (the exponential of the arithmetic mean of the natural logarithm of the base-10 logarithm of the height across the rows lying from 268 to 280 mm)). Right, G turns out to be -0.031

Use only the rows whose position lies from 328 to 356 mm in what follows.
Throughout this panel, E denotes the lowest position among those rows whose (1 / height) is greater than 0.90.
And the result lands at 330 mm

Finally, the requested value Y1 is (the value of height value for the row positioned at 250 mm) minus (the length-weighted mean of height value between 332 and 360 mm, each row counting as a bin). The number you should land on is 0.08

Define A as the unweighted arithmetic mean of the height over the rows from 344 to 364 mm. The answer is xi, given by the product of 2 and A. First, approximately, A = 1.18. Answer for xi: 2.36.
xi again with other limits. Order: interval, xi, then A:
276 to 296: 2.27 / 1.14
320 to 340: 1.59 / 0.80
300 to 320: 1.92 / 0.96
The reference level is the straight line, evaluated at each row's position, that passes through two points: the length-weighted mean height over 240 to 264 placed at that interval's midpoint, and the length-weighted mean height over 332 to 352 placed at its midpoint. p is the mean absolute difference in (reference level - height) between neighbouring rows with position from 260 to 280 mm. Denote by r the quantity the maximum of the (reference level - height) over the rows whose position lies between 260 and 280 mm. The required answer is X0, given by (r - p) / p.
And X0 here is 3.1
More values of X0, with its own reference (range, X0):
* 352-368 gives -3.6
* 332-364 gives 1.8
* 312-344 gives 3.7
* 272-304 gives 0.5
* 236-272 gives 1.6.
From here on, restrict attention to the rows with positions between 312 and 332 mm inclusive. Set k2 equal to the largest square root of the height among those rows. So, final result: 0.94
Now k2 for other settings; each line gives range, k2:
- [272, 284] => 1.08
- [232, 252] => 1.11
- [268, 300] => 1.08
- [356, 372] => 1.10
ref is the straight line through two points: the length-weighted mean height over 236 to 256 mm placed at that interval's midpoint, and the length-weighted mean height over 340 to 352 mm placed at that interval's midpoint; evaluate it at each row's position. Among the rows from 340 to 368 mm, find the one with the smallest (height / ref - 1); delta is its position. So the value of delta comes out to 342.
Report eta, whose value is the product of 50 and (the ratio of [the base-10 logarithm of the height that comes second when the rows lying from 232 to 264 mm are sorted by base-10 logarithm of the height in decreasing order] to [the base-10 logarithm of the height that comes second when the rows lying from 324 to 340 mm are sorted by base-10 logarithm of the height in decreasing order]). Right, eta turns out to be -59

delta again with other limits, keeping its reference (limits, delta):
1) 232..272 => 266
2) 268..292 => 274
